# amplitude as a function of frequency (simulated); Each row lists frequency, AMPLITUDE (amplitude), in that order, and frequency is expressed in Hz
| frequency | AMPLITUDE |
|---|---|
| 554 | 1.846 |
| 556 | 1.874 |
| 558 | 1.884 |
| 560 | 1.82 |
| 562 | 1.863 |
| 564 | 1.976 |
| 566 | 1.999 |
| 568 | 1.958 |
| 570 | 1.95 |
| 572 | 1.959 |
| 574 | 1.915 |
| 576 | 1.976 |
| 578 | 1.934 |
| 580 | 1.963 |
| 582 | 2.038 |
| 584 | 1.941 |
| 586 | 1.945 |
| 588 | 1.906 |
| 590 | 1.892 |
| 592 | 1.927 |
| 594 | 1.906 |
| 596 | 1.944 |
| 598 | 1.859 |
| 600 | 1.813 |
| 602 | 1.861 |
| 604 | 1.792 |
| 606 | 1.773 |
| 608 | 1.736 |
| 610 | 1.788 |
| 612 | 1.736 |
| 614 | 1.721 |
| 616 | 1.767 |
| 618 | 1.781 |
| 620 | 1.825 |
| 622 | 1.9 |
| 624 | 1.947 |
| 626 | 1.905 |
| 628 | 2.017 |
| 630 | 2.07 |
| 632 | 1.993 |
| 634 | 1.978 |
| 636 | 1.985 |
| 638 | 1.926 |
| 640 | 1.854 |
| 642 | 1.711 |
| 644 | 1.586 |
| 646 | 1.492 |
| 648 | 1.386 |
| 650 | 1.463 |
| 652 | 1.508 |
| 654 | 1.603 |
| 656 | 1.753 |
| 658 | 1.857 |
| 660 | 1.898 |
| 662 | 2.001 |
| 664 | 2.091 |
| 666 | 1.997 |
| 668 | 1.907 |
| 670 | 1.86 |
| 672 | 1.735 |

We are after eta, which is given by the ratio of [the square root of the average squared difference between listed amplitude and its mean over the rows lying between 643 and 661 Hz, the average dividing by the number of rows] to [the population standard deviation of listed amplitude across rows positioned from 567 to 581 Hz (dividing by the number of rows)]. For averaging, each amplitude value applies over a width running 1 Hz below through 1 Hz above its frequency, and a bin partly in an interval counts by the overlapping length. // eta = 9.1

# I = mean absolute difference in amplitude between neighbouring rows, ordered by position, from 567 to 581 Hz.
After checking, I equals 0.032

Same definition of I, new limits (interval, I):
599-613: 0.046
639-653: 0.098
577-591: 0.043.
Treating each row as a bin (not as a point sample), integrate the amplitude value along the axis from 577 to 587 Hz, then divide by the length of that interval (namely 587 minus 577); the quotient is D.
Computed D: 1.96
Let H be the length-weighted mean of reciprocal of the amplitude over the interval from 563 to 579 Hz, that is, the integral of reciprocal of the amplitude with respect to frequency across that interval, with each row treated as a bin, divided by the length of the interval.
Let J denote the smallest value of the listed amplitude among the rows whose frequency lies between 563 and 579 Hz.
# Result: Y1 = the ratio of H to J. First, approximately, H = 0.511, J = 1.915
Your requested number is 0.27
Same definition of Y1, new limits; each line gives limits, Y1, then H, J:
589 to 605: 0.30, 0.534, 1.792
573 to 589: 0.27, 0.512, 1.906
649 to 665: 0.39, 0.573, 1.463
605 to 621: 0.33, 0.566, 1.721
